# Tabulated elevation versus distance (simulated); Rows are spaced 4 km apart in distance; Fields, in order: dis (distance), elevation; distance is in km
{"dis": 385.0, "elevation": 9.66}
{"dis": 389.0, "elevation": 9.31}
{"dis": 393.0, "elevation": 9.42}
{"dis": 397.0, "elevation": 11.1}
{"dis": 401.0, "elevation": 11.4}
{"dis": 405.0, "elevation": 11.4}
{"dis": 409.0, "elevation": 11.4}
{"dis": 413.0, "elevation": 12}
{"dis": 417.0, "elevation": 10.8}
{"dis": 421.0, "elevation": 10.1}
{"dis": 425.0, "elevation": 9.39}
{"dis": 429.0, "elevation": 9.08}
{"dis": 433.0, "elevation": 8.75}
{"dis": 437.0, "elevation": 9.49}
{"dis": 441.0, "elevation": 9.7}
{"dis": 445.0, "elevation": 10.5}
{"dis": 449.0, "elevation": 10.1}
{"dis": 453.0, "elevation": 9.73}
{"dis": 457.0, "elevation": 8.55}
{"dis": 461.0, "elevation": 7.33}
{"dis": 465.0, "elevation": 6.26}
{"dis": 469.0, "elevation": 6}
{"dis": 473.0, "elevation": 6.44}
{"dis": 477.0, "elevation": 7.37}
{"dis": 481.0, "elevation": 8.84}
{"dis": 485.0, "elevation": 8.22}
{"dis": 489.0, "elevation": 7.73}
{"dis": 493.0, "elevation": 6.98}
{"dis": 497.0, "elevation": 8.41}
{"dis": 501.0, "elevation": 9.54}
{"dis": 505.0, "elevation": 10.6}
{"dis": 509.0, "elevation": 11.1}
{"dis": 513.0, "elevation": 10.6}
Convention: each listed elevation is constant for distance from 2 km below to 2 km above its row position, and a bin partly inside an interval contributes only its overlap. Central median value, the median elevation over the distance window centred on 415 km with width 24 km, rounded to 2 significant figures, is 11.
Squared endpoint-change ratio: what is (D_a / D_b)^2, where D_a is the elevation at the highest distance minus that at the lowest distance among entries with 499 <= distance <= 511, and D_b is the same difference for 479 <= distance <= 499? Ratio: 13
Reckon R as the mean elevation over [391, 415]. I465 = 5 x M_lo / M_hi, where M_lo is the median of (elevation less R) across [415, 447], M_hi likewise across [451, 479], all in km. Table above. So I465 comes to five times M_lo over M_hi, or 2.0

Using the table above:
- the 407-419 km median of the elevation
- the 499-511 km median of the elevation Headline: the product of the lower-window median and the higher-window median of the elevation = 121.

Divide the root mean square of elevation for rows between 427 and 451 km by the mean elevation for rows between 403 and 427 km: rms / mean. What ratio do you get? 0.89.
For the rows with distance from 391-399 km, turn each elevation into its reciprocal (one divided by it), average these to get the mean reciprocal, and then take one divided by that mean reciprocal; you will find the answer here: 10.19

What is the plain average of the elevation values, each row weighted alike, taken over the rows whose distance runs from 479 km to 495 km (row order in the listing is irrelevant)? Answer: 7.9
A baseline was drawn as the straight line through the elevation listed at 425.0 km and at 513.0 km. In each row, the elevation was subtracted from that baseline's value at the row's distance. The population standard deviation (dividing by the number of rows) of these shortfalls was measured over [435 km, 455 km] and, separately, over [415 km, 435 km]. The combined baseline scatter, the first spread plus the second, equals 1.2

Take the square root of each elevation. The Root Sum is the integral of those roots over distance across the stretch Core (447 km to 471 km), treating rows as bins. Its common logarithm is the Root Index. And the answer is 1.83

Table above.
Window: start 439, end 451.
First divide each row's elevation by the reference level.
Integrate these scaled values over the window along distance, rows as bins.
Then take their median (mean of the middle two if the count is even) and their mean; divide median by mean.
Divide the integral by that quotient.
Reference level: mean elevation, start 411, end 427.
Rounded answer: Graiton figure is 11.5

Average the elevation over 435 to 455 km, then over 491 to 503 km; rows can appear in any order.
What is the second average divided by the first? 0.84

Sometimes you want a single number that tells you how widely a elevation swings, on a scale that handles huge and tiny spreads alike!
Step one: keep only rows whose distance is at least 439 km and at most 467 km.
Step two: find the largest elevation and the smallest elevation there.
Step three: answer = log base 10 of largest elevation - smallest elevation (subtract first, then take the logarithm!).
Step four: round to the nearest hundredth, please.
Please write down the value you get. 0.63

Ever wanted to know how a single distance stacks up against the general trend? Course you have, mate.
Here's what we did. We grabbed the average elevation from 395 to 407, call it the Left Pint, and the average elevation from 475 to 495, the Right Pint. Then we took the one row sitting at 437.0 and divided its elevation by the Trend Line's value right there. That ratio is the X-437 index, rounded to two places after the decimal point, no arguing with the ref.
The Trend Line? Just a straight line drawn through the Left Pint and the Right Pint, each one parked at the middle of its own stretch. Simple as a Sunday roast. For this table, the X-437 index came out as 0.97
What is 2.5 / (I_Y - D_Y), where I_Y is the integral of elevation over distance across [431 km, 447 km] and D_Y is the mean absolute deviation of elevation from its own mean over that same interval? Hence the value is 0.016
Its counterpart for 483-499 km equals 0.020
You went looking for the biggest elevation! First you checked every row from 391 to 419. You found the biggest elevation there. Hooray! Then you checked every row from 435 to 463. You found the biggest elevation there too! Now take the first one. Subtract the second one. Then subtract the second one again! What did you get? -9.0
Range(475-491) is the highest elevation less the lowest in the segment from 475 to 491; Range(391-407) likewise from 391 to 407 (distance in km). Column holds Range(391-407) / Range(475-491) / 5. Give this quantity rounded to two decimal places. 0.27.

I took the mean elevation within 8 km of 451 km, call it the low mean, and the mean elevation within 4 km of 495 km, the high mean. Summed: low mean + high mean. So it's 17.4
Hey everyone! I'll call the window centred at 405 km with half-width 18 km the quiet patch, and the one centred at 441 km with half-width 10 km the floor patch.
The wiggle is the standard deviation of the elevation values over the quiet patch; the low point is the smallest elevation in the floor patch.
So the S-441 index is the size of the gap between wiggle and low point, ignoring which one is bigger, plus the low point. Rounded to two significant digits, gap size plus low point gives 17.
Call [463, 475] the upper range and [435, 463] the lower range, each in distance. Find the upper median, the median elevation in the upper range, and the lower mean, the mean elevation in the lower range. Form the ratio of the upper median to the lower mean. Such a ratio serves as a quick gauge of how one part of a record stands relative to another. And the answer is 0.67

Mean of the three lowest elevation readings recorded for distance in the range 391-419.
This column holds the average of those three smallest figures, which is 10.4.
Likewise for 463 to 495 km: 6.2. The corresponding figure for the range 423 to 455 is 9.1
